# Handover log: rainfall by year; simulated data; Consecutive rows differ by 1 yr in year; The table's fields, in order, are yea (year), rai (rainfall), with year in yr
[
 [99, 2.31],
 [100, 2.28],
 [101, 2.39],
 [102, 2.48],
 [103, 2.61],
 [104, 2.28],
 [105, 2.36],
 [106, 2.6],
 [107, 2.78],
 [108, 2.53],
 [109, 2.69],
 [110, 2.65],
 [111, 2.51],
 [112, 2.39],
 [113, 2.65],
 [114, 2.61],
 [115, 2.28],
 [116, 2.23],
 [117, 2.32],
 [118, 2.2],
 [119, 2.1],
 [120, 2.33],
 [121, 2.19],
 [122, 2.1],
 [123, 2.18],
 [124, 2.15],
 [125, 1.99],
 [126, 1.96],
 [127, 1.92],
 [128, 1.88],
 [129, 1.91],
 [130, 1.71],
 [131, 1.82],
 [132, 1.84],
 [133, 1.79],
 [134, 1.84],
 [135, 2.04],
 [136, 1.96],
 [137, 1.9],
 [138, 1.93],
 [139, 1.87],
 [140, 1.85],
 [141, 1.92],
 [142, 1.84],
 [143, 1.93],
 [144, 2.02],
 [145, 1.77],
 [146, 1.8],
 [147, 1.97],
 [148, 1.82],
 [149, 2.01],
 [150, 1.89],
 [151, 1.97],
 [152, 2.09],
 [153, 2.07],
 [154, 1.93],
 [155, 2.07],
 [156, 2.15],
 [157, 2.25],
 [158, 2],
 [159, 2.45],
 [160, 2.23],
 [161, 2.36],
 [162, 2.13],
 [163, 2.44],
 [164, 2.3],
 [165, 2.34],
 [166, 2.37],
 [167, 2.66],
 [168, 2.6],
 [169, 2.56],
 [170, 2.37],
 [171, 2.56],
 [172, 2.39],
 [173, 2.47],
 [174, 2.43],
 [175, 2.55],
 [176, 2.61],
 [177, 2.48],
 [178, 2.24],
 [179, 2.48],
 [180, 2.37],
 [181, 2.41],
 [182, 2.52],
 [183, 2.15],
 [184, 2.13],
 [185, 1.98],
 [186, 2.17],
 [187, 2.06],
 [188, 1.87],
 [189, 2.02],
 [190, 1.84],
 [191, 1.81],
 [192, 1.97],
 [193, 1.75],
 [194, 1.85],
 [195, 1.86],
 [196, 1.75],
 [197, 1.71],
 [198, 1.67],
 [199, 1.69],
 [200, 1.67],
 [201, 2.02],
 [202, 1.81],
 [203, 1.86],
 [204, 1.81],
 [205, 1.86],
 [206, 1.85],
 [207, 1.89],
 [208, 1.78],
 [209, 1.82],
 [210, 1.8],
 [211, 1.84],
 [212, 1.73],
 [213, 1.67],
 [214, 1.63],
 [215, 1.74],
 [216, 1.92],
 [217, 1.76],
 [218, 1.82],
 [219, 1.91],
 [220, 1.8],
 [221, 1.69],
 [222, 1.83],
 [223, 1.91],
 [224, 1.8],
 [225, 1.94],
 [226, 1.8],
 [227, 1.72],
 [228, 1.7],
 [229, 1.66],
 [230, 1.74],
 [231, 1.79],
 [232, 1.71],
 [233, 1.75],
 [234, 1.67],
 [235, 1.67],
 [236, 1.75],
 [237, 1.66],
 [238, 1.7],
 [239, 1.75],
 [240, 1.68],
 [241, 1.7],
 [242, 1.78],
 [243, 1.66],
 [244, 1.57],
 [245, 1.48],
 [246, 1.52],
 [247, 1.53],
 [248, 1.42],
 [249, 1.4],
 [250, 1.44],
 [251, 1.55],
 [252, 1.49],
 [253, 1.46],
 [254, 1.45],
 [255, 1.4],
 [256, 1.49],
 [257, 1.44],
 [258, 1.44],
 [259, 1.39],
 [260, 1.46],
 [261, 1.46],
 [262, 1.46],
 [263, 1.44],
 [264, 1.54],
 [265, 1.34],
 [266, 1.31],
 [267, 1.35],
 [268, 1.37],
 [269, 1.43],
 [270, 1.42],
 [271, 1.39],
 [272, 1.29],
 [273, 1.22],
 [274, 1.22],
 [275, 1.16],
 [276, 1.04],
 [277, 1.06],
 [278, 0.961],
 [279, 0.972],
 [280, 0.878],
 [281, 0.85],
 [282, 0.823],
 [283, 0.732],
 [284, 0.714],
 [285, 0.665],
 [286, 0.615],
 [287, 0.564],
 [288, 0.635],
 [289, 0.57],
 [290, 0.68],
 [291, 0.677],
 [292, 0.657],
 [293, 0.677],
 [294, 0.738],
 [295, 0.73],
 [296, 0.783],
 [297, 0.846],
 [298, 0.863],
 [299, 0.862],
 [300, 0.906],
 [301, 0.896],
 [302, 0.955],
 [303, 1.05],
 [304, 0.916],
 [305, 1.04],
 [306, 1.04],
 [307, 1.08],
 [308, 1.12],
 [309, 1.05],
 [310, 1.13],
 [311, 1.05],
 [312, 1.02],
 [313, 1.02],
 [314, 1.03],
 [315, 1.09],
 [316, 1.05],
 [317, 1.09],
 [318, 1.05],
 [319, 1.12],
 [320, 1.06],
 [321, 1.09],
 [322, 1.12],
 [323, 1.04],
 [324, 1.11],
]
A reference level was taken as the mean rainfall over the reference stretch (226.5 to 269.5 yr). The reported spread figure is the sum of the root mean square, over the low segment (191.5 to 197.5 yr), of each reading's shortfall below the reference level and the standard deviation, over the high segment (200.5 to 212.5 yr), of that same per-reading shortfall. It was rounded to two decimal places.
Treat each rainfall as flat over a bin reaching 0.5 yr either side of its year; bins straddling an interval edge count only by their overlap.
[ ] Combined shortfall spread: 0.35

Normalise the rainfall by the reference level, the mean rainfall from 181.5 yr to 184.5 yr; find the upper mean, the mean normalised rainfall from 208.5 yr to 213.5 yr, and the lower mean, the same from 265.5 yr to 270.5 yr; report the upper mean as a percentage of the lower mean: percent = 129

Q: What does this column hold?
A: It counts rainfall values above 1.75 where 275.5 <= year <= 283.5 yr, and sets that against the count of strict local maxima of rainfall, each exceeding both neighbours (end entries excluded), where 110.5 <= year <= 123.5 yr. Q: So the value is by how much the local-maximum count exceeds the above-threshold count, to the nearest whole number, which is 3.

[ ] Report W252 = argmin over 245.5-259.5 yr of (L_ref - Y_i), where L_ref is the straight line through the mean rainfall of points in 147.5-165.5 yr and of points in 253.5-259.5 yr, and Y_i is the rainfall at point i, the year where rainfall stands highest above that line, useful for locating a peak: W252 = 251 yr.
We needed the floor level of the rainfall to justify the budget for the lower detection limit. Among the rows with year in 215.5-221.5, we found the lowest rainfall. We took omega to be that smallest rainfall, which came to 1.69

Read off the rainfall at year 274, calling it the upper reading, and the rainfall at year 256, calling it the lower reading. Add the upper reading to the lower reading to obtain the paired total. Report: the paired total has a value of 2.7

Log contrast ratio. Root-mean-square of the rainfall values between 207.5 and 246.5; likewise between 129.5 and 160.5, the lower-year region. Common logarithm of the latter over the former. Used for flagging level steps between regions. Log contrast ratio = 0.05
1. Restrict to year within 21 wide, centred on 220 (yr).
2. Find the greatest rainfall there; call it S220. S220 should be 1.94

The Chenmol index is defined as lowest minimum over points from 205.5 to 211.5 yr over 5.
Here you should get 0.36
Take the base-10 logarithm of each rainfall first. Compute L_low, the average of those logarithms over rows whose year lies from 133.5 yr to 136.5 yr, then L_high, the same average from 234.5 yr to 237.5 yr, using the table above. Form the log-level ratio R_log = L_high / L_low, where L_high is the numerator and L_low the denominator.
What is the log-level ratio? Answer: 0.79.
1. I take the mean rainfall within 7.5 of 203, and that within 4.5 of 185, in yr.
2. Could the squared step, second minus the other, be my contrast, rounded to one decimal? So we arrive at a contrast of 0.1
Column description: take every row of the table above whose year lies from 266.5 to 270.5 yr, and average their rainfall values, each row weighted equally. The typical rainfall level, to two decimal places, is 1.39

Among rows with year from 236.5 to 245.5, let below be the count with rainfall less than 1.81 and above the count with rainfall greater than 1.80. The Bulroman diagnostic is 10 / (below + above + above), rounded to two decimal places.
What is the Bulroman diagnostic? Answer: 1.11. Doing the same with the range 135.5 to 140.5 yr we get 1.00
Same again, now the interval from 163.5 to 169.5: 0.83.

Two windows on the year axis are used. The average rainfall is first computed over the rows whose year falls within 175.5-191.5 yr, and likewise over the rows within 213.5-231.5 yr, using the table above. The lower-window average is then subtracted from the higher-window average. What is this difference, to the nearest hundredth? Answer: -0.41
